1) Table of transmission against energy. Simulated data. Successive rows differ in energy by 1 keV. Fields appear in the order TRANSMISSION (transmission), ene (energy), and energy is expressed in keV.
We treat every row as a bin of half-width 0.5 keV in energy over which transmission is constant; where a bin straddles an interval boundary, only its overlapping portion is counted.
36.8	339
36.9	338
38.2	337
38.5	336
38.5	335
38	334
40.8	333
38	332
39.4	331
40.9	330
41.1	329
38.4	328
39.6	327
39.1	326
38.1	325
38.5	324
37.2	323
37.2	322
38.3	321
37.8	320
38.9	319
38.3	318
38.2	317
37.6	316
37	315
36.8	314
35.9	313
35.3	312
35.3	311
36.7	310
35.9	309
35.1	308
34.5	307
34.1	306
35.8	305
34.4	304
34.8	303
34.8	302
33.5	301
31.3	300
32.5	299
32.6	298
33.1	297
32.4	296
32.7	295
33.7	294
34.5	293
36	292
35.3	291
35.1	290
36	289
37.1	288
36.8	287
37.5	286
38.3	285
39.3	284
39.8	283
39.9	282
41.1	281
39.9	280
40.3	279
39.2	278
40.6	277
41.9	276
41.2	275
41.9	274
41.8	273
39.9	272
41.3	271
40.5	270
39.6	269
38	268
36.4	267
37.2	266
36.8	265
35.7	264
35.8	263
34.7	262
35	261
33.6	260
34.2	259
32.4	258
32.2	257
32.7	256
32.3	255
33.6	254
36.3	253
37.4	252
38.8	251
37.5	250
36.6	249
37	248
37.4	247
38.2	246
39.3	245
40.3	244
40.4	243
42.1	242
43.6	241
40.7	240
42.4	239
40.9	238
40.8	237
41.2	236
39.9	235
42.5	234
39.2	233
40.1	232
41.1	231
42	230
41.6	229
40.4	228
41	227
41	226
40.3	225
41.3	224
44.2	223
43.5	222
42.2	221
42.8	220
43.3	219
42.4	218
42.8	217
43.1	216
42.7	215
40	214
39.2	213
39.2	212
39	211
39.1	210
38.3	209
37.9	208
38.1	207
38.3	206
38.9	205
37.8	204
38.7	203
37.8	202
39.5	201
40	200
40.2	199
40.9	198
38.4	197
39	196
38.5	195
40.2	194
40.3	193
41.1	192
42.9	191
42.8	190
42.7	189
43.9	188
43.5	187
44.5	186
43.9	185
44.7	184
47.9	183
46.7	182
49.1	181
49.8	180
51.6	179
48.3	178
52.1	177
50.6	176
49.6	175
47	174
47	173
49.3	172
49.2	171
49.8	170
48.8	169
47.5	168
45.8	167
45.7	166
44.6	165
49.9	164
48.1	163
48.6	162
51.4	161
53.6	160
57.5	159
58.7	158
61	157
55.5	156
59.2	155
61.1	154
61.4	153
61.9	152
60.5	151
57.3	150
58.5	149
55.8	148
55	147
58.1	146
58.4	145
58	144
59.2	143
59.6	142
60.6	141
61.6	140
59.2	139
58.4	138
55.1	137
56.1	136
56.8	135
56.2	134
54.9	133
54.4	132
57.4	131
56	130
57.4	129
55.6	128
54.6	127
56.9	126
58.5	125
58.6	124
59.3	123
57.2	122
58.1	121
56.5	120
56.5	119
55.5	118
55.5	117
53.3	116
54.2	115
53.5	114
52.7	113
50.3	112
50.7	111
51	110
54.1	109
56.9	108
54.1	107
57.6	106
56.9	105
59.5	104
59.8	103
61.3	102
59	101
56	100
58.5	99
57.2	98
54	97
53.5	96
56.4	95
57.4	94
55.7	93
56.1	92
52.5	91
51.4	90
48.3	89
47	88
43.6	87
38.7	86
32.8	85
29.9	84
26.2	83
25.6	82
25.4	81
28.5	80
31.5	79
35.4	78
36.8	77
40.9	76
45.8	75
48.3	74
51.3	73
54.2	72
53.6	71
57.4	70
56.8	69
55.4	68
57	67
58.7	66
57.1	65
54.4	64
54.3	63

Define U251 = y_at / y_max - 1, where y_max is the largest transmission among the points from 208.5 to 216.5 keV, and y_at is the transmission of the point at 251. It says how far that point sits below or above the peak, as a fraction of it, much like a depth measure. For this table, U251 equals -0.1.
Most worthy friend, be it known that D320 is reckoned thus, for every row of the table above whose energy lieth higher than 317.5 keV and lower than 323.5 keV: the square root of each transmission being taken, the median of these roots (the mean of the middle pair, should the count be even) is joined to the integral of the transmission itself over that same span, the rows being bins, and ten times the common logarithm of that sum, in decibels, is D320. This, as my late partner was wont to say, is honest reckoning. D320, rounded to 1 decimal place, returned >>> 23.7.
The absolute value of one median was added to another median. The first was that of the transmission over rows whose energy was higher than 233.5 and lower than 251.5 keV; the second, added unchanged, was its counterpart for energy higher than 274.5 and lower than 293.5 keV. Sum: 80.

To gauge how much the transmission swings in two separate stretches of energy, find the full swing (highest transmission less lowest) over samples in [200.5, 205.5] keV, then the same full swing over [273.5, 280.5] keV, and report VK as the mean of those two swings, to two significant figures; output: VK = 2.2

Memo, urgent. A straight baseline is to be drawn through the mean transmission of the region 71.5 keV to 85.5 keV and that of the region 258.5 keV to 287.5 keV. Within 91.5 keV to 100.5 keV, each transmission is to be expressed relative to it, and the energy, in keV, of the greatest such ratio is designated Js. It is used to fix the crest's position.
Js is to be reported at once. 99 keV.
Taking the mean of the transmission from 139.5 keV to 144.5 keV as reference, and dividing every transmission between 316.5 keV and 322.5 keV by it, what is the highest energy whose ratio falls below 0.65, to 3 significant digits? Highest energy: 322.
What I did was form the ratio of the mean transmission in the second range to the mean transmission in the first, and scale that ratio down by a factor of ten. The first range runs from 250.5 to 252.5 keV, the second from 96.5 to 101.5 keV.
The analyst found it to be 0.149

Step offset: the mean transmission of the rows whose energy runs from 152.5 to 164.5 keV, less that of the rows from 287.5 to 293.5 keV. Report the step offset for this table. 20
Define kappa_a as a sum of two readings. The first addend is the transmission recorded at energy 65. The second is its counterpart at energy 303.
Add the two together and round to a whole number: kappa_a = 92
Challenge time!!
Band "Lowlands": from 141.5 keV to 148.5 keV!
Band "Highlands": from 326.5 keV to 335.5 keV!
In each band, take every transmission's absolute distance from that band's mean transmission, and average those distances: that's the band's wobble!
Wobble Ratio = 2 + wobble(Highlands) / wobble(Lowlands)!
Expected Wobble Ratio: 2.79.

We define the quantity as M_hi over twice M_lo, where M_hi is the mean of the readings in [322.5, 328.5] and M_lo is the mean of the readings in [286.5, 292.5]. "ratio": 0.53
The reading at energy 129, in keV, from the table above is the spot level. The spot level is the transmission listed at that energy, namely 57.4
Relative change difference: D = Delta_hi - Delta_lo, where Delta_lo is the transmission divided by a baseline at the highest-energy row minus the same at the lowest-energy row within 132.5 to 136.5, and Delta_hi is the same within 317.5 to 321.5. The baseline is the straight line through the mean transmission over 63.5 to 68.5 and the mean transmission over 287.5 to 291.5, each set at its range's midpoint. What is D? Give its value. -0.02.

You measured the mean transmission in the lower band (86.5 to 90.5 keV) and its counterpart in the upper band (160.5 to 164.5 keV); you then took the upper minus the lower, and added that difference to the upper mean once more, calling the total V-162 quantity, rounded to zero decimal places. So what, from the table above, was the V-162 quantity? 51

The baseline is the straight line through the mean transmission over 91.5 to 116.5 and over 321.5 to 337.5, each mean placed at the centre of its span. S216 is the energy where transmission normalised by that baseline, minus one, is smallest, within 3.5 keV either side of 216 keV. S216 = 213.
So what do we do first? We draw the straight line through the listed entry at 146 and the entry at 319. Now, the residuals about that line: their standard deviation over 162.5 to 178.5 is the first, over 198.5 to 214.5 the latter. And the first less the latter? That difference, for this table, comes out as 1.3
